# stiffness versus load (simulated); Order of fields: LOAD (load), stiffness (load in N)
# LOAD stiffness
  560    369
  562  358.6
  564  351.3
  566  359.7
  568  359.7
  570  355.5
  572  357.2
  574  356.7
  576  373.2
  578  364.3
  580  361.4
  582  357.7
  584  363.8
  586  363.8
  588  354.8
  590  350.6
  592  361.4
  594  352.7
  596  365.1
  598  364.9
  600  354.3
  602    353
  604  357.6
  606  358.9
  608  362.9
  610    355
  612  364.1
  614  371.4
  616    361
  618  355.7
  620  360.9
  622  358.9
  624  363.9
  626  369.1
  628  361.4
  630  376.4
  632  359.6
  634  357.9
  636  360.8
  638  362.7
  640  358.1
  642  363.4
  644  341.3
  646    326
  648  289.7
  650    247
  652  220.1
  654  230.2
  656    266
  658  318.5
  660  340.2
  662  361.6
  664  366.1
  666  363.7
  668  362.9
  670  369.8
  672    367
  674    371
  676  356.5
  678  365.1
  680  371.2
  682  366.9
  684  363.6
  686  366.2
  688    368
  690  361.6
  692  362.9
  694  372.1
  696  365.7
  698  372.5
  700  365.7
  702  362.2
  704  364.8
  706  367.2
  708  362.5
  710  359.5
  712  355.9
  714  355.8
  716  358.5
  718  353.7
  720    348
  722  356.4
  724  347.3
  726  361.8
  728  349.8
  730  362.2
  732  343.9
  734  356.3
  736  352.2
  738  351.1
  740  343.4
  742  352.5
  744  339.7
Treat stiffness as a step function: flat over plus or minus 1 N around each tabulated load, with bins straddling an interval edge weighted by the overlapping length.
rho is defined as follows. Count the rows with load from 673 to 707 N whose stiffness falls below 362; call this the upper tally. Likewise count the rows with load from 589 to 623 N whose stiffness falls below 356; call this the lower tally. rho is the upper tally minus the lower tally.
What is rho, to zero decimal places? -4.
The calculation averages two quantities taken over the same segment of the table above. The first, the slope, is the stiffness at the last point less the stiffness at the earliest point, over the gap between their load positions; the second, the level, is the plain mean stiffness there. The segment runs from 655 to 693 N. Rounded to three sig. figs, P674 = 179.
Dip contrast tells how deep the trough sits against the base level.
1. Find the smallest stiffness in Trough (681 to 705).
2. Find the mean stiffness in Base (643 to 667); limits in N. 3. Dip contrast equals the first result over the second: 1.18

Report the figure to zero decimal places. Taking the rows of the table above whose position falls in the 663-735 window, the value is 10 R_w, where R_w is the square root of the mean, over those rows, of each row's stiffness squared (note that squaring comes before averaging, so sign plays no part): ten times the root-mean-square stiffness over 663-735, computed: 3619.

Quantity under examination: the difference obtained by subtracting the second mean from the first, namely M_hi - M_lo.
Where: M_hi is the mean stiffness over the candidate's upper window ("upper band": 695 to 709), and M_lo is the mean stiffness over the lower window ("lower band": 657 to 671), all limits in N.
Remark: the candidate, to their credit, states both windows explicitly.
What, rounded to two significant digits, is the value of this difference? 11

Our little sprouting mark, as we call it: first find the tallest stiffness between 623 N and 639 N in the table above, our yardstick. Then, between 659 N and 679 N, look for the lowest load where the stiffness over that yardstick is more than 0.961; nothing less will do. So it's 664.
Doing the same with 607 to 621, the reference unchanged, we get 608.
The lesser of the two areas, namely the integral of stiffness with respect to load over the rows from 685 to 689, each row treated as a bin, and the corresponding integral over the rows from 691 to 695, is 1468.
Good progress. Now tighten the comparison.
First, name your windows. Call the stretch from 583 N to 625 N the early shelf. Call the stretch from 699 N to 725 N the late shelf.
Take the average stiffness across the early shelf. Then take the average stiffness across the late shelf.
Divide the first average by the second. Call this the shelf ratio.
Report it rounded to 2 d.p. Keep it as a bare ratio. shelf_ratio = 1.00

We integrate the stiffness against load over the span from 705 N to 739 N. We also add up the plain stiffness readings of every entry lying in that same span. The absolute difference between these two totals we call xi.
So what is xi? 6042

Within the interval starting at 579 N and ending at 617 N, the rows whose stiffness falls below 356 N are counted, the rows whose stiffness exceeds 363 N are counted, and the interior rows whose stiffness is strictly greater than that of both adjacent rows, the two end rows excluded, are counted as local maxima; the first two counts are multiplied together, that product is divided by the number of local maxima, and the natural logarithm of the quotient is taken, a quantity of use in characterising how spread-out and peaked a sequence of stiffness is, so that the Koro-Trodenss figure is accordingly 2.20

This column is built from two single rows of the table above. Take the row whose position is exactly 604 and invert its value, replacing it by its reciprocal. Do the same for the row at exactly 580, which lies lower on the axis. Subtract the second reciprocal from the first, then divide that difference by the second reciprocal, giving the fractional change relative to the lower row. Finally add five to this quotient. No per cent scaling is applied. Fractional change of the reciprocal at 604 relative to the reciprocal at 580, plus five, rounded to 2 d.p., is 5.01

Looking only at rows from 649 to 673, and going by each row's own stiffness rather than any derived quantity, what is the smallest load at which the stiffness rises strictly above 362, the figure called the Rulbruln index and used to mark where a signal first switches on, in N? 664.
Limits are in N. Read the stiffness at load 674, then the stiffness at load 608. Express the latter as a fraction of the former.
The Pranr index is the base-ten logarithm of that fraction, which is -0.010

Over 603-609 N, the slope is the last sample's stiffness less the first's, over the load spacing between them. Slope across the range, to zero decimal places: 1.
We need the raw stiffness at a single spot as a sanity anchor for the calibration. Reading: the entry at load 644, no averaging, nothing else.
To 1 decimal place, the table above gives 341.3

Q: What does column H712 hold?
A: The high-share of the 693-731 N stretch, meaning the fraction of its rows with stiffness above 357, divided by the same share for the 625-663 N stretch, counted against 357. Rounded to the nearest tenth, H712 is 1.2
